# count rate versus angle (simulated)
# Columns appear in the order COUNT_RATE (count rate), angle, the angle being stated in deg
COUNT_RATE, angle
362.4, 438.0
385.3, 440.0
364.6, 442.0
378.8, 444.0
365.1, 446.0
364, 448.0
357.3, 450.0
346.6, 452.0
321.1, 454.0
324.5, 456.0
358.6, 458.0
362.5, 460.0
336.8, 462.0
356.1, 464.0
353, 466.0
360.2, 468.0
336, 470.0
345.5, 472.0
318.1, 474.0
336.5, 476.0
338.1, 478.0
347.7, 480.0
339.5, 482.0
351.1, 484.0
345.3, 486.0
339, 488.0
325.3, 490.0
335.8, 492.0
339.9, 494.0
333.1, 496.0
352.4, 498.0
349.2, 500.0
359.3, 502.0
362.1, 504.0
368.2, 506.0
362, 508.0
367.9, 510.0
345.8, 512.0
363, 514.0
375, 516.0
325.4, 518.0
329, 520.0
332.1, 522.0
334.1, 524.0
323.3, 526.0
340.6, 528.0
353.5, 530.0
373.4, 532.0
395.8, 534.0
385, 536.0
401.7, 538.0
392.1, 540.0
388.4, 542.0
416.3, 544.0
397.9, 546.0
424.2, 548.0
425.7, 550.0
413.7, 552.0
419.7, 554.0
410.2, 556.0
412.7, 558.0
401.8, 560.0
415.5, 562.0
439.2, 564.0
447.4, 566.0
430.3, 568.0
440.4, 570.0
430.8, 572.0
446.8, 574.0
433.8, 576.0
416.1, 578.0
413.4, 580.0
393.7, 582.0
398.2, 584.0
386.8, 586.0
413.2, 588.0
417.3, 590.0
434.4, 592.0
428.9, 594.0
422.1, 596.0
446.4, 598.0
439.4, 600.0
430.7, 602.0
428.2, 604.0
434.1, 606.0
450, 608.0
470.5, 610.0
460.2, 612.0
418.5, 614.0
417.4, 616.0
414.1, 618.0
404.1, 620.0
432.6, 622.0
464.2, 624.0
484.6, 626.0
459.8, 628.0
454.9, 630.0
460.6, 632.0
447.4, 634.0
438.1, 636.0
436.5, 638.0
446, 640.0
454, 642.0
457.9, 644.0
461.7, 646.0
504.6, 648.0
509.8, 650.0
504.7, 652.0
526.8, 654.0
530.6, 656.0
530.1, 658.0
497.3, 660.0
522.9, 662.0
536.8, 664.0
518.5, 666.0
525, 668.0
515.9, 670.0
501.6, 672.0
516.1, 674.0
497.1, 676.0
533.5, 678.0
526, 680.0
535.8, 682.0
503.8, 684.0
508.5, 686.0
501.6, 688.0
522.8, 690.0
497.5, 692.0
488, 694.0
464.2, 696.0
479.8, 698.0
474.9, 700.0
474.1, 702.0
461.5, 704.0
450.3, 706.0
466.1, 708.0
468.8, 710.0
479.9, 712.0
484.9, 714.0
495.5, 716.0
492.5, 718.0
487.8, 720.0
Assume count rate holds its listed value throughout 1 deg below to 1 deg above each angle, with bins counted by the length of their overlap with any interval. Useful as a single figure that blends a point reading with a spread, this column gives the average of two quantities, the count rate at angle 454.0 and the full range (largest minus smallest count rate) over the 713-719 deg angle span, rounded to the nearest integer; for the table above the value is 166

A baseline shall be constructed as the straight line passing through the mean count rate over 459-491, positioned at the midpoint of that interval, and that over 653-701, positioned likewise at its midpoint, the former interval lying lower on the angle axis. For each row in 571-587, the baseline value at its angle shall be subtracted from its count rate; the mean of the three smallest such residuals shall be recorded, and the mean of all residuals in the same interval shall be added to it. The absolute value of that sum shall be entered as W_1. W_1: 55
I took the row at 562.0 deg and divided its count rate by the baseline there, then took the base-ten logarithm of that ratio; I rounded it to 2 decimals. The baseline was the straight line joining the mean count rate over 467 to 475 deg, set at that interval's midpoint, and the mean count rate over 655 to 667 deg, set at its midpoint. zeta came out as -0.01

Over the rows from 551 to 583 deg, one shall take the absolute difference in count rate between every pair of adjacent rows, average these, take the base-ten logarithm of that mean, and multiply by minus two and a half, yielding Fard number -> -2.70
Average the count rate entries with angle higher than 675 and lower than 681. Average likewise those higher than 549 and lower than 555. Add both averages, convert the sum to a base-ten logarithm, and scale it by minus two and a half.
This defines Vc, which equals -7.43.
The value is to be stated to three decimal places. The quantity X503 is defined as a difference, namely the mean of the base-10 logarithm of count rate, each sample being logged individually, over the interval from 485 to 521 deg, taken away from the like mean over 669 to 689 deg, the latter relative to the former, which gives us 0.169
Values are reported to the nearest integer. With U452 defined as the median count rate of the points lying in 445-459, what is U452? 357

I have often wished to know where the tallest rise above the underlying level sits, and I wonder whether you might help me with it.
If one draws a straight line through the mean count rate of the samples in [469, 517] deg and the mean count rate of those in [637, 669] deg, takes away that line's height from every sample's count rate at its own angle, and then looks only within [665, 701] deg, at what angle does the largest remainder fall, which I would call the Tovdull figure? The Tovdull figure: 668.0 deg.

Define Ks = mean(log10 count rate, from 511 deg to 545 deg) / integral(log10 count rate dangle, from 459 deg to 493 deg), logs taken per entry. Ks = 0.0297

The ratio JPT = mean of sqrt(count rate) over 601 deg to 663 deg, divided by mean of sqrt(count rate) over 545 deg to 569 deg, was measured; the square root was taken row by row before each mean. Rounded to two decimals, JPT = 1.05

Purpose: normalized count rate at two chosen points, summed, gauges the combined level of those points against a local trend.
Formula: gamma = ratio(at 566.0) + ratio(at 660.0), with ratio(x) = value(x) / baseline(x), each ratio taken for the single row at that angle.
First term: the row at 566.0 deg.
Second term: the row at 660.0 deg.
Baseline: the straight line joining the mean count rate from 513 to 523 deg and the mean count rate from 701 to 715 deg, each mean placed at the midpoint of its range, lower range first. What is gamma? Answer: 2.32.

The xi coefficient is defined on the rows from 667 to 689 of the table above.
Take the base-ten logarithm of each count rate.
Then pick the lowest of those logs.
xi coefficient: 2.70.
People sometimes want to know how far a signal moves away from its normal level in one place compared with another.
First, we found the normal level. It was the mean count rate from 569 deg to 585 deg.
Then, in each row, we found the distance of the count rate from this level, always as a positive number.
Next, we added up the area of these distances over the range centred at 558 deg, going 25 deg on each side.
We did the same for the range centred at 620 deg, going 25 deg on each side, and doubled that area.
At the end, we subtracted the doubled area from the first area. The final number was -1592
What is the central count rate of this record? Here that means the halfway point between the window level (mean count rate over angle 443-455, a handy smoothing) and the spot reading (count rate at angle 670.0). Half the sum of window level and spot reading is 436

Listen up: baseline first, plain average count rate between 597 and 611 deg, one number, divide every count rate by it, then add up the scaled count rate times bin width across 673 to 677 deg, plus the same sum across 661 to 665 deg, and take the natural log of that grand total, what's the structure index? 2.24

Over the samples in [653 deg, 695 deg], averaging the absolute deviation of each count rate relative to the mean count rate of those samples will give 13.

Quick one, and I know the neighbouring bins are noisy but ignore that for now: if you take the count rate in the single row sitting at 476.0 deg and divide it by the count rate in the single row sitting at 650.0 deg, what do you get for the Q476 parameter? 0.66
